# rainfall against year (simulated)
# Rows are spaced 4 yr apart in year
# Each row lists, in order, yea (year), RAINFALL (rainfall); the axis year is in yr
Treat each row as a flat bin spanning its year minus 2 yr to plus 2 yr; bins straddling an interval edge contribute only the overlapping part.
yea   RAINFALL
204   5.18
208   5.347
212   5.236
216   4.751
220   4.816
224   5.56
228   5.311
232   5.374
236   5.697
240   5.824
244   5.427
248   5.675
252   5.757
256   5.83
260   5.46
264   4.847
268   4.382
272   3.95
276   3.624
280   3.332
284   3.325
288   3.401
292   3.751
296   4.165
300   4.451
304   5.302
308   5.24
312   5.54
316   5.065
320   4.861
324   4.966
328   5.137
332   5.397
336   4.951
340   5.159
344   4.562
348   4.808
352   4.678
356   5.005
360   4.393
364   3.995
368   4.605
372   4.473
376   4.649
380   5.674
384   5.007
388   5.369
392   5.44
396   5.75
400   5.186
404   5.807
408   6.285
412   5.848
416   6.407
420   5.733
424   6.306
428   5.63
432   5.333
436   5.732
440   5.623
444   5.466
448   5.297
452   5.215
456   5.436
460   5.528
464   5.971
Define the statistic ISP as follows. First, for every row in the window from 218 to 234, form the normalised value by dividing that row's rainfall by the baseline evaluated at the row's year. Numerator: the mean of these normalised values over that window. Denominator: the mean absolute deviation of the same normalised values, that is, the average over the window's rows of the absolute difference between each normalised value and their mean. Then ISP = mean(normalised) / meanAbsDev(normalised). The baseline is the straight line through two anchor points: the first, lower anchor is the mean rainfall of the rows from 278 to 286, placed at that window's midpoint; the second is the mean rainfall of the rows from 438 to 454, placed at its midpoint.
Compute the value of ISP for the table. 30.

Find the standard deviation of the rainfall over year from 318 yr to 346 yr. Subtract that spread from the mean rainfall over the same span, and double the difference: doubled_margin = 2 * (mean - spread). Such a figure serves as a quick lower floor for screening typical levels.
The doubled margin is 9.5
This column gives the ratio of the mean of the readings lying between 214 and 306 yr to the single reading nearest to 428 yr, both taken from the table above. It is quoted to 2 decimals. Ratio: 0.85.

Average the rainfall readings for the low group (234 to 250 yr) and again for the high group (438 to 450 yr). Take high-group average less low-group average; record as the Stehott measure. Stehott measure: -0.2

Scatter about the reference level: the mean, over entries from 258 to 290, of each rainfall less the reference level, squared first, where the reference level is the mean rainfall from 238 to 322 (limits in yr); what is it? 1.0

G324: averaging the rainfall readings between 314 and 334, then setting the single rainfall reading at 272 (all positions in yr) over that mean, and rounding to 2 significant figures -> 0.78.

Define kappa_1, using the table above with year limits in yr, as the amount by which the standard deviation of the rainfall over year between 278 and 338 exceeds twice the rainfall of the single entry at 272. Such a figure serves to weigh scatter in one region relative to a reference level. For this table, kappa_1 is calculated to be -7.1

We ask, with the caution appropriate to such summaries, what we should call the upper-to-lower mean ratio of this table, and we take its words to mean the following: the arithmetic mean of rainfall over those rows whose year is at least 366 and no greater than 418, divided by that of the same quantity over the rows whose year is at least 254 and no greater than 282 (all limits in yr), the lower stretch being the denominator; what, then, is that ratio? 1.21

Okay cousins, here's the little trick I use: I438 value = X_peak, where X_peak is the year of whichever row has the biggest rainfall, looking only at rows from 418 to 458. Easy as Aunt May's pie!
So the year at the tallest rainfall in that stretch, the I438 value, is 424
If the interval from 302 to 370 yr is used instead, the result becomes 312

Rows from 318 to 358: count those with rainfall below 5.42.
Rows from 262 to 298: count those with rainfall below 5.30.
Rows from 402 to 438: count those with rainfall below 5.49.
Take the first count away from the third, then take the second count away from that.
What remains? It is -18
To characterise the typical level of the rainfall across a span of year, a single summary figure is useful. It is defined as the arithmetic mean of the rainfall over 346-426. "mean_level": 5.3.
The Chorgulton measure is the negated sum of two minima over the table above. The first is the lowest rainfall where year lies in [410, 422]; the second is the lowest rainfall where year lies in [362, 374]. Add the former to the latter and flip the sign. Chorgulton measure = -9.7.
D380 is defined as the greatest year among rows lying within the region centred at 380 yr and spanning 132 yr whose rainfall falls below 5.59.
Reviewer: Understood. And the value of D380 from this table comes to 444 yr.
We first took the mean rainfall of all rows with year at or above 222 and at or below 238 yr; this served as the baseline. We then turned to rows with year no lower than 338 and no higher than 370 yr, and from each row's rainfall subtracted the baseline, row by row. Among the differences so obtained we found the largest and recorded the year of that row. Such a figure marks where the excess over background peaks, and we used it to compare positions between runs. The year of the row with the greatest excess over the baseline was 340 yr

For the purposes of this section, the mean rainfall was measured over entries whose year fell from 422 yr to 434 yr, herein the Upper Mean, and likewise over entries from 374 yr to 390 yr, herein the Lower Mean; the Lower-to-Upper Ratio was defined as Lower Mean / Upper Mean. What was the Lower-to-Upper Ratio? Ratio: 0.90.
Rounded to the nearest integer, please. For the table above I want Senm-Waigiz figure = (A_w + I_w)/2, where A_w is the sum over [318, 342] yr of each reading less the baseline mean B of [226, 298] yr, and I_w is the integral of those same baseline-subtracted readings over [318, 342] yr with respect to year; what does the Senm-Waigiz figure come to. 5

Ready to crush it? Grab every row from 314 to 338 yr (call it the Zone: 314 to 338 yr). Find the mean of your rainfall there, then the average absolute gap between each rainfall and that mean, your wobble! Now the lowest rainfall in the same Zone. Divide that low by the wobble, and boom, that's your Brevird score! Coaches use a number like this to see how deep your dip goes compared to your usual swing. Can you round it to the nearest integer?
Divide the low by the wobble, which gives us 36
